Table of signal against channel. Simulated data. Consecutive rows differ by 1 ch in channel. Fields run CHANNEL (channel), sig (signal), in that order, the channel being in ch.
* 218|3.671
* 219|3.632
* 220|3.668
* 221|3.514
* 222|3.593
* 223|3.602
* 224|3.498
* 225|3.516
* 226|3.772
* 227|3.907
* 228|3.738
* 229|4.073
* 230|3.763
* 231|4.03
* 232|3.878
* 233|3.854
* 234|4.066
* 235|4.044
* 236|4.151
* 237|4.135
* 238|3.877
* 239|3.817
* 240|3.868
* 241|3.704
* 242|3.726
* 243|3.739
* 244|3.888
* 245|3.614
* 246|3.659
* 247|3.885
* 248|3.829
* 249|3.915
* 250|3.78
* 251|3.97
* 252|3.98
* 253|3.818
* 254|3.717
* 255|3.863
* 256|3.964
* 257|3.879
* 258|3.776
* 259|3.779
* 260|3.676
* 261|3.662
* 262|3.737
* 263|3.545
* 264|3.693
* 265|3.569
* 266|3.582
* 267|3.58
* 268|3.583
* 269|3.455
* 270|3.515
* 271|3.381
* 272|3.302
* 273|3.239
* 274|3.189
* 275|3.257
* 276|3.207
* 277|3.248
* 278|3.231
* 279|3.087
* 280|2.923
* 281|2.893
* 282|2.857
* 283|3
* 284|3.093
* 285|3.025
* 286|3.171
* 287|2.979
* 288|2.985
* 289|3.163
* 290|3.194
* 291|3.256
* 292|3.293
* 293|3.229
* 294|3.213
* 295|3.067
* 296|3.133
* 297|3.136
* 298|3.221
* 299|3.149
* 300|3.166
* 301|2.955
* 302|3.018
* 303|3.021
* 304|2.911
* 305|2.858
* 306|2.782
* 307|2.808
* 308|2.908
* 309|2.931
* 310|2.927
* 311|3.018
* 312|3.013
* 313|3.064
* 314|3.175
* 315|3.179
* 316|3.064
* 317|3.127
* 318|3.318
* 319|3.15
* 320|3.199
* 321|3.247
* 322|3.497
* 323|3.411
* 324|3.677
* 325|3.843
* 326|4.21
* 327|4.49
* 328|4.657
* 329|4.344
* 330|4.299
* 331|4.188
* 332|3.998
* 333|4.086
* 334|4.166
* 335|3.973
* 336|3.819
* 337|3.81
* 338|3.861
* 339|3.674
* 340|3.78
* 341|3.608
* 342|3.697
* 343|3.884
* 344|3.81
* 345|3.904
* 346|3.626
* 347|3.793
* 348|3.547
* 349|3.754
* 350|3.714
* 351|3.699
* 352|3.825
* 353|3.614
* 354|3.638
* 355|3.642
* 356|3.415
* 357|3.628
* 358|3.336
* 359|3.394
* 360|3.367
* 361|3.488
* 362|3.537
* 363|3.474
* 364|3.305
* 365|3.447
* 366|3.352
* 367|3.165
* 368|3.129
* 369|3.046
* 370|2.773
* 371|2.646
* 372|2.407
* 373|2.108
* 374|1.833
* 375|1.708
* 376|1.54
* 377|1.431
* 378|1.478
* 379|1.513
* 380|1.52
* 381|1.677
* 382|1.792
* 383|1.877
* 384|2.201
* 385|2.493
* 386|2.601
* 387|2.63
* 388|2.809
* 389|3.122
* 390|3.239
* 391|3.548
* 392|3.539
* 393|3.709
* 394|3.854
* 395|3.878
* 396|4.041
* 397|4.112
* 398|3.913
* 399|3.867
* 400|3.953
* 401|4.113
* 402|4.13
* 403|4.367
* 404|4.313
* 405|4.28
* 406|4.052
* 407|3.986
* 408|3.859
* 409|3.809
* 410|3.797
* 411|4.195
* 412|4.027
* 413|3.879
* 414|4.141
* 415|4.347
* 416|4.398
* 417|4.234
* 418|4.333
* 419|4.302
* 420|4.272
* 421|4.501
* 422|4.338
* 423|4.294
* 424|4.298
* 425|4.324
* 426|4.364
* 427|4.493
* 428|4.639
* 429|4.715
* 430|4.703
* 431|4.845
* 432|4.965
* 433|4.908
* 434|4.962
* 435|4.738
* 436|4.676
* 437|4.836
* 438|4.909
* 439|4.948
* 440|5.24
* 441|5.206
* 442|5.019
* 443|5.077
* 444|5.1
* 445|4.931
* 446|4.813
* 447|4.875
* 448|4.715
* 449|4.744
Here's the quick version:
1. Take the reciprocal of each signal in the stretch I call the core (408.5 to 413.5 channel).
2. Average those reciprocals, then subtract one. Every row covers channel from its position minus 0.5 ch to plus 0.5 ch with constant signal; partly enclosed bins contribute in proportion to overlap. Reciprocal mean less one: -0.746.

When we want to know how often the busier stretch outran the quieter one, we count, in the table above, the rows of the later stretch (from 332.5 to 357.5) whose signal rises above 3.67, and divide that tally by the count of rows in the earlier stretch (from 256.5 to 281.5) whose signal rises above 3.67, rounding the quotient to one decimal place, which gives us 2.8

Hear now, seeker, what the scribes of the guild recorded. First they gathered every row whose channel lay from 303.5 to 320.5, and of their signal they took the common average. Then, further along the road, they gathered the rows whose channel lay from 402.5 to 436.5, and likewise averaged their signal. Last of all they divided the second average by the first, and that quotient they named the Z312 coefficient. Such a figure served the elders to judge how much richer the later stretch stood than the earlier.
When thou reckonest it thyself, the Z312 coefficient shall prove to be 1.4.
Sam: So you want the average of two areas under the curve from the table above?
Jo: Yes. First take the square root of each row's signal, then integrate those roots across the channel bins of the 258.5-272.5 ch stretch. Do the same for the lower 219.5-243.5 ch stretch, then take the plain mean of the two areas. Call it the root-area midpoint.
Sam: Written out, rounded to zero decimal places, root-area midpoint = 37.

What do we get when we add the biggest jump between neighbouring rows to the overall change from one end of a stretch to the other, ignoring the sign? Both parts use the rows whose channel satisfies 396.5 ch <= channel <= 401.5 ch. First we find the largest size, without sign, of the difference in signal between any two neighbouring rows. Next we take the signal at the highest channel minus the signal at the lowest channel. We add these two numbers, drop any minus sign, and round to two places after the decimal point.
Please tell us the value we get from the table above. 0.20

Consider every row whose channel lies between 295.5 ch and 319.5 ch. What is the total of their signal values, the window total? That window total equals 73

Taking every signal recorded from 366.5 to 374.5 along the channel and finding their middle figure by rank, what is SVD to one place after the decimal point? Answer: 2.7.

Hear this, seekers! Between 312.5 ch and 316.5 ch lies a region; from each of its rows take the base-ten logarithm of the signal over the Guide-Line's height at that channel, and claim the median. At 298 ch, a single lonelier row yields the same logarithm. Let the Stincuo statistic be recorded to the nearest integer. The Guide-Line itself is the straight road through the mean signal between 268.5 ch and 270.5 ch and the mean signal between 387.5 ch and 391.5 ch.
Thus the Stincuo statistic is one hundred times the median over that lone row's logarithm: 134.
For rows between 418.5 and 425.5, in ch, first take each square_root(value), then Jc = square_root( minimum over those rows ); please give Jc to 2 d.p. 1.44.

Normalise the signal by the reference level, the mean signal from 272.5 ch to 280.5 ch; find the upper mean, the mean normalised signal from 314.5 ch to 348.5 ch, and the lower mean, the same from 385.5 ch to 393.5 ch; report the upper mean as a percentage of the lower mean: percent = 119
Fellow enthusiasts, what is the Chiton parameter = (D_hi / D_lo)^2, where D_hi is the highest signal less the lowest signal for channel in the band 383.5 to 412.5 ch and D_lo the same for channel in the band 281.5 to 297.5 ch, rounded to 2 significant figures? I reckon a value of 25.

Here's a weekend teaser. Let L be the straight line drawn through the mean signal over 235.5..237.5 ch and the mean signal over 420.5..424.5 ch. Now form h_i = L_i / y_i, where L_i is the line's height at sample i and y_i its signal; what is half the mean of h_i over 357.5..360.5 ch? 0.637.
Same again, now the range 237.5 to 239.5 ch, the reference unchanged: 0.539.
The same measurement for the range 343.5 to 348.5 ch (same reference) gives 0.572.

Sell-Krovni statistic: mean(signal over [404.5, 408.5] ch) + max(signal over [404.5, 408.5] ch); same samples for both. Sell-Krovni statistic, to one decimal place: 8.3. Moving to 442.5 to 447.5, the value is 10.1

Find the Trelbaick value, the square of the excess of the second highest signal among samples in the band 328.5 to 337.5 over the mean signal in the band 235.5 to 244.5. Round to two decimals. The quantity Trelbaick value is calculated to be 0.18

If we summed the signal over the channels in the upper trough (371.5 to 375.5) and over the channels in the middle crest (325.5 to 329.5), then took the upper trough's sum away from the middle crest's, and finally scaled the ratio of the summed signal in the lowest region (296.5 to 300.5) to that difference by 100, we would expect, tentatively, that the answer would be 131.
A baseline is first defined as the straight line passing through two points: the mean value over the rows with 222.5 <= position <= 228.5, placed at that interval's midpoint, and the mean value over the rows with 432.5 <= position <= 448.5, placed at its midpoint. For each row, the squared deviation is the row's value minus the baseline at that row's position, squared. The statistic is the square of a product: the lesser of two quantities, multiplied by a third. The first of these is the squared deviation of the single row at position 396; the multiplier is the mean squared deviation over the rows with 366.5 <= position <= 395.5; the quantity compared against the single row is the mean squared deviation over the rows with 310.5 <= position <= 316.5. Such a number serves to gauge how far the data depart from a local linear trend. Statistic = 3.7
